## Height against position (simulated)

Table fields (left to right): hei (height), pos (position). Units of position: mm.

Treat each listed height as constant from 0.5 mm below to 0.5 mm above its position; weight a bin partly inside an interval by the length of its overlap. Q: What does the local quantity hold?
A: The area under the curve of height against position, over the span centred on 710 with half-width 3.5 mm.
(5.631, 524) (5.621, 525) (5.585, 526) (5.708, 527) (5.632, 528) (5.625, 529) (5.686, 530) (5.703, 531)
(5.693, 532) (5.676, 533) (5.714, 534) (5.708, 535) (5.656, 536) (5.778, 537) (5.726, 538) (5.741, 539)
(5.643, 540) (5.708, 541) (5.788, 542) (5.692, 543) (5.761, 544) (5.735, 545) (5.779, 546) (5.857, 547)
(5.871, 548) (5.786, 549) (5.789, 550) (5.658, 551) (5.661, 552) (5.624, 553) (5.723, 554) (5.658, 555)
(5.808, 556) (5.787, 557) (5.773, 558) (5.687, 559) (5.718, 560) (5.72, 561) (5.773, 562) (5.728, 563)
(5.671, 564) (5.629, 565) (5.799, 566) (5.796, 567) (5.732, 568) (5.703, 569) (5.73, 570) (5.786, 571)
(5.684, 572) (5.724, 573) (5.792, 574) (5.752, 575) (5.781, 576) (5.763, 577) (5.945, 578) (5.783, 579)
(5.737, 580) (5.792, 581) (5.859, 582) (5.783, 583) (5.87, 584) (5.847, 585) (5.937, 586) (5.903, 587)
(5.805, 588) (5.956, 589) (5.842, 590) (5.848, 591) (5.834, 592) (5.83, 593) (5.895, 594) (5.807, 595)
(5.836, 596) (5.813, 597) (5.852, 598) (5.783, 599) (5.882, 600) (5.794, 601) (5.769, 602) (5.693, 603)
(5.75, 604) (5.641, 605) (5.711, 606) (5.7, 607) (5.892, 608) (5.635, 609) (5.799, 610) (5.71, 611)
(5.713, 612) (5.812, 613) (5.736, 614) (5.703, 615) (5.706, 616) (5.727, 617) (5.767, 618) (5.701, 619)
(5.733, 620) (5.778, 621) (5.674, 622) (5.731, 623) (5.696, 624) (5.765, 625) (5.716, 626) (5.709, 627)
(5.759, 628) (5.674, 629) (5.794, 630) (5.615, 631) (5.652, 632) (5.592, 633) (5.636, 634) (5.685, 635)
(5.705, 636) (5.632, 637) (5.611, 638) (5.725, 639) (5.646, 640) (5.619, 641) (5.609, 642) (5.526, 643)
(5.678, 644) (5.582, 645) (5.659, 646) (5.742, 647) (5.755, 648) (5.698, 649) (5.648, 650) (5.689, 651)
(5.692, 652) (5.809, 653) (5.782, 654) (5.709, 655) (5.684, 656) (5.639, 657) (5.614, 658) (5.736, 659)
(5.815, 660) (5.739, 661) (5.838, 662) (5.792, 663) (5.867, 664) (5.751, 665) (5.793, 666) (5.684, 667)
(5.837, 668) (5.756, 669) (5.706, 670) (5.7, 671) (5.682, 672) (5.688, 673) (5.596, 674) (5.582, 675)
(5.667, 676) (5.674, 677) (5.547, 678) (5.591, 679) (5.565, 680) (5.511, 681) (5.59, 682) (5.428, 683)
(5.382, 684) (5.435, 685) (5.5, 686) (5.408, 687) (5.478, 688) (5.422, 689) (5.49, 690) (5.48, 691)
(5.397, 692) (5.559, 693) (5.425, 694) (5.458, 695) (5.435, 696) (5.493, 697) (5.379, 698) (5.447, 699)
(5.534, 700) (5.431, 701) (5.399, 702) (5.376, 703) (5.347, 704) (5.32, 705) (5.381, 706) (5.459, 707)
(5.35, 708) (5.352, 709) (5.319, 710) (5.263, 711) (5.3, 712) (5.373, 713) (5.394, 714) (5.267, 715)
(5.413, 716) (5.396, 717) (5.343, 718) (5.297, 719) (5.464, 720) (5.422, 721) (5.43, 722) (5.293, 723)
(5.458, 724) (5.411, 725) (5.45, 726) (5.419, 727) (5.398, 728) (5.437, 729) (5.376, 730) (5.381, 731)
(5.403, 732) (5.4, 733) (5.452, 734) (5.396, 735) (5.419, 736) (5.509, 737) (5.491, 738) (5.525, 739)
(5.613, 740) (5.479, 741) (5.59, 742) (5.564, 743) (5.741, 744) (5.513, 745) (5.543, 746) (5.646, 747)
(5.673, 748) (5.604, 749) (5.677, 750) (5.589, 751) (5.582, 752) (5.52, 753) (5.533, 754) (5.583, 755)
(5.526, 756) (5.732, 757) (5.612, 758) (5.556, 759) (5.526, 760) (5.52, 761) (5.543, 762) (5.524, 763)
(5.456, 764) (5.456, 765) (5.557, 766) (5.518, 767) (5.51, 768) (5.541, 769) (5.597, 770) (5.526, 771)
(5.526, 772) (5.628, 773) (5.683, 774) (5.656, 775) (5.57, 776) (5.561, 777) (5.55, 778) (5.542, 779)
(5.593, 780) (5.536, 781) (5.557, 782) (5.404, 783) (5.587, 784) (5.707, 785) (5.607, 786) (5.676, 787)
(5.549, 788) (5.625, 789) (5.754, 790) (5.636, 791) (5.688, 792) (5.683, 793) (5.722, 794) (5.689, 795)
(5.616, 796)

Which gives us 37.4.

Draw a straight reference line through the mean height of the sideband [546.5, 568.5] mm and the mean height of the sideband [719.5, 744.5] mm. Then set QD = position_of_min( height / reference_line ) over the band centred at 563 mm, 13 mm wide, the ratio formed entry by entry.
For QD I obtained 565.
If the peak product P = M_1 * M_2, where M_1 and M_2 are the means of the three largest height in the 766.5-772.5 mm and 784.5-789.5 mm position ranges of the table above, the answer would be 31.5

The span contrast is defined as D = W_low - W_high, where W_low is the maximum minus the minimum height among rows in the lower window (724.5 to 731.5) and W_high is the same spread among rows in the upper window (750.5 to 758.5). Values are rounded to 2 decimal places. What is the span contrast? -0.14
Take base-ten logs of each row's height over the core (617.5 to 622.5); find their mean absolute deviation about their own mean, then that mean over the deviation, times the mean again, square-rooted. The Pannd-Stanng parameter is 14.8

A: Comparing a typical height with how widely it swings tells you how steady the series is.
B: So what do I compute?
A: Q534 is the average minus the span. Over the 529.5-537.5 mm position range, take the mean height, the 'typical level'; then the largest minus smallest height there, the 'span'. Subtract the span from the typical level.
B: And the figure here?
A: 5.58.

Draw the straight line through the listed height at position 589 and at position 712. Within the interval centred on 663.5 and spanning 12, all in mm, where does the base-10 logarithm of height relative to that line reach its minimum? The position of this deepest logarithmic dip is 658 mm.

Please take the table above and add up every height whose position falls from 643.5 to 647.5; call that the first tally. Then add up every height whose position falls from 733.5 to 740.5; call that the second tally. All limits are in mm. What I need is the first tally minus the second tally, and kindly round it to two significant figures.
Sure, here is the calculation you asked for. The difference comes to -16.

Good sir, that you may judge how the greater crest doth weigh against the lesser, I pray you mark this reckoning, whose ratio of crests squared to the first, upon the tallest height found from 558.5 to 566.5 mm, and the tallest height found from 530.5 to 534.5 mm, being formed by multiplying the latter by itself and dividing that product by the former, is 5.63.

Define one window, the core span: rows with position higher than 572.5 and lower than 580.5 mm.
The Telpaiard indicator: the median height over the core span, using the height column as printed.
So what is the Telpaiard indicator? 5.77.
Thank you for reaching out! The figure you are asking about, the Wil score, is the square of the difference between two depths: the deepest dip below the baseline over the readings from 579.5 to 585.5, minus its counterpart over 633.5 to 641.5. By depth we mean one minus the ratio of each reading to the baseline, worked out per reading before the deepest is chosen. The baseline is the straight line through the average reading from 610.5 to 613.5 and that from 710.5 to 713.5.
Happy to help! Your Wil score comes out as 0.0004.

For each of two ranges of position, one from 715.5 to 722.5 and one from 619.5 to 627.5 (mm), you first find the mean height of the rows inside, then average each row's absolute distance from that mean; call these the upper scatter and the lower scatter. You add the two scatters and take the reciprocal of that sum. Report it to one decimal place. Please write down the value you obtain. 14.4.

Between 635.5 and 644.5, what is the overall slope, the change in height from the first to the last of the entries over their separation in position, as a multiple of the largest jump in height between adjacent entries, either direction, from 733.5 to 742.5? -0.03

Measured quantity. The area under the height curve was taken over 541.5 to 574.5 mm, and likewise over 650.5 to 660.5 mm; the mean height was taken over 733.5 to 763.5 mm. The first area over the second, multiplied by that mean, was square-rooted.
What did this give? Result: 4.3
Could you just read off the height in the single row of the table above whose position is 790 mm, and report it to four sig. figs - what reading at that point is 5.754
